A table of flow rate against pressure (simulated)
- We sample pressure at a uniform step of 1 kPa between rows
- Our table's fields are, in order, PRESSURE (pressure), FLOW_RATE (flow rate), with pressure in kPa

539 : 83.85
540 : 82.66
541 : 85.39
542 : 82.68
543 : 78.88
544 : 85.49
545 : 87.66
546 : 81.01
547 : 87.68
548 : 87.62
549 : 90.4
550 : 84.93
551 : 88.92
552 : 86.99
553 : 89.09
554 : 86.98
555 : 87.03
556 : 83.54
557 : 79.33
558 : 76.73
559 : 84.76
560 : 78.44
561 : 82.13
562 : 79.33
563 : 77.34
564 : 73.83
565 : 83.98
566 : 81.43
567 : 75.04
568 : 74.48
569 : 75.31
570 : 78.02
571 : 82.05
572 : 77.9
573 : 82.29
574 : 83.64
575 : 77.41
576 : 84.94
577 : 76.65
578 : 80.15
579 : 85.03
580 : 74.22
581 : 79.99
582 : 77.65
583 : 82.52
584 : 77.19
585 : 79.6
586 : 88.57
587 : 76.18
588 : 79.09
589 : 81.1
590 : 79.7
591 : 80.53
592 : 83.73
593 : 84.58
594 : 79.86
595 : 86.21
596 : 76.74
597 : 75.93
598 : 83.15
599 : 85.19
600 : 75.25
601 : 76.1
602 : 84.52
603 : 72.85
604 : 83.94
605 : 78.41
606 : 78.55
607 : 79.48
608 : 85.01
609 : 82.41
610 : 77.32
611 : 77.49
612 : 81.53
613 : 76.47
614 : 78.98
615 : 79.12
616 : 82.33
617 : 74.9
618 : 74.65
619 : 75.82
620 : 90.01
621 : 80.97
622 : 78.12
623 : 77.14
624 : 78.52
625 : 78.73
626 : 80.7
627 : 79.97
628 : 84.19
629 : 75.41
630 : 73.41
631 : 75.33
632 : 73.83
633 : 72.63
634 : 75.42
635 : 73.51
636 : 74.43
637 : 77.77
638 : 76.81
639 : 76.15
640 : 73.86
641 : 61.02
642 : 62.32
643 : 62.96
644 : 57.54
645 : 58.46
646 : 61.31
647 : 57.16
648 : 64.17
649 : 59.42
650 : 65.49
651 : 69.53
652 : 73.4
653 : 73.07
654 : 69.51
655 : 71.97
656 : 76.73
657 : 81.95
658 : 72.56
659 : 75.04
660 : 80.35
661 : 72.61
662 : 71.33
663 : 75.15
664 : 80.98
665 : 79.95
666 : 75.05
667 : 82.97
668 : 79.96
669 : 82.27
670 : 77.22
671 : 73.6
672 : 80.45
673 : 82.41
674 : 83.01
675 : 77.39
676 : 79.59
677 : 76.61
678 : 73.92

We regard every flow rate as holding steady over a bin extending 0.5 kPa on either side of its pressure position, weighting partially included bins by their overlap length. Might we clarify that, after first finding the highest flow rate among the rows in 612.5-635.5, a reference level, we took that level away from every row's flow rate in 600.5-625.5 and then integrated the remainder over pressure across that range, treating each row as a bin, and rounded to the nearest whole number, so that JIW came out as -267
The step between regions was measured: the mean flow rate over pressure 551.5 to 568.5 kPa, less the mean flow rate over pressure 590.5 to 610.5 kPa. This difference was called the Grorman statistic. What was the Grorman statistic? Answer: 1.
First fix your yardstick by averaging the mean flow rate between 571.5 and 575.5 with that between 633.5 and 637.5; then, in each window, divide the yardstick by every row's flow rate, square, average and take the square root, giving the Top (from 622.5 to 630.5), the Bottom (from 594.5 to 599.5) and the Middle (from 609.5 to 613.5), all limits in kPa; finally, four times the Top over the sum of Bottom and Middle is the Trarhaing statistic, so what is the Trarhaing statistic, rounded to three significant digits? 2.03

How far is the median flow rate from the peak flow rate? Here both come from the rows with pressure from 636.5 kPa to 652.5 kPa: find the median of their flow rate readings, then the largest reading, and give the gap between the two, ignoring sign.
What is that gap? 14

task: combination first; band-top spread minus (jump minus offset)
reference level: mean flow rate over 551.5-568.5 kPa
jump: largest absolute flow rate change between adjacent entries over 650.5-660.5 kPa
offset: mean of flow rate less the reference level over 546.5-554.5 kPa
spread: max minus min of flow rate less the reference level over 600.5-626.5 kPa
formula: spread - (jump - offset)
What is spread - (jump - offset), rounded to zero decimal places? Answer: 14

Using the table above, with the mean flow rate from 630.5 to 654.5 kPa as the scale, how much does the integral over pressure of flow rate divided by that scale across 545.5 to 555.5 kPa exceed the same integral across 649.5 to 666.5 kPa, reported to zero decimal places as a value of -6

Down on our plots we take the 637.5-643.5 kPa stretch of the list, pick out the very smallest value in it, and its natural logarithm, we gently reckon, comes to 4.11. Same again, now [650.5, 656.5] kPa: 4.24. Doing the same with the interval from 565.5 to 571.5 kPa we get 4.31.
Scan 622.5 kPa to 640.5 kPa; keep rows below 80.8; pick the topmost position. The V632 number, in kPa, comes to 640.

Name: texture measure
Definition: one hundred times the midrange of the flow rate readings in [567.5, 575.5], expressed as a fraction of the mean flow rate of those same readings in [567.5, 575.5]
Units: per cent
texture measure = 100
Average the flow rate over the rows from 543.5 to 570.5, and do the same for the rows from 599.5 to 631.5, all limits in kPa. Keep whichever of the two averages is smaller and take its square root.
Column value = 8.89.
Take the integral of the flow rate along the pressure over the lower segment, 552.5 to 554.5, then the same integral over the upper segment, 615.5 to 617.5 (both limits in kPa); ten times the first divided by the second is 11.2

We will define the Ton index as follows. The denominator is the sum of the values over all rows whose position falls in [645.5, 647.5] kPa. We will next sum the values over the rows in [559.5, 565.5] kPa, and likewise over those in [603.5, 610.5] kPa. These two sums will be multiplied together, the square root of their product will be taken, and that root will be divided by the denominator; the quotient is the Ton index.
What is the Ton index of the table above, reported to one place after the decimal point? 4.4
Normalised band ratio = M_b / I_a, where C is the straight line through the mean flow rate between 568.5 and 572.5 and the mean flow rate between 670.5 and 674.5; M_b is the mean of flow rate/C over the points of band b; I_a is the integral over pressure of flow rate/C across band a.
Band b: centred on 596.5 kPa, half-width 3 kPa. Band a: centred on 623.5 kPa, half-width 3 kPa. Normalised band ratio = 0.172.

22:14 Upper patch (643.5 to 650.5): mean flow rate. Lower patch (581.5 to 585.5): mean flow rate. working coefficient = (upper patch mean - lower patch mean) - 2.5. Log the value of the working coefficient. -21.2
